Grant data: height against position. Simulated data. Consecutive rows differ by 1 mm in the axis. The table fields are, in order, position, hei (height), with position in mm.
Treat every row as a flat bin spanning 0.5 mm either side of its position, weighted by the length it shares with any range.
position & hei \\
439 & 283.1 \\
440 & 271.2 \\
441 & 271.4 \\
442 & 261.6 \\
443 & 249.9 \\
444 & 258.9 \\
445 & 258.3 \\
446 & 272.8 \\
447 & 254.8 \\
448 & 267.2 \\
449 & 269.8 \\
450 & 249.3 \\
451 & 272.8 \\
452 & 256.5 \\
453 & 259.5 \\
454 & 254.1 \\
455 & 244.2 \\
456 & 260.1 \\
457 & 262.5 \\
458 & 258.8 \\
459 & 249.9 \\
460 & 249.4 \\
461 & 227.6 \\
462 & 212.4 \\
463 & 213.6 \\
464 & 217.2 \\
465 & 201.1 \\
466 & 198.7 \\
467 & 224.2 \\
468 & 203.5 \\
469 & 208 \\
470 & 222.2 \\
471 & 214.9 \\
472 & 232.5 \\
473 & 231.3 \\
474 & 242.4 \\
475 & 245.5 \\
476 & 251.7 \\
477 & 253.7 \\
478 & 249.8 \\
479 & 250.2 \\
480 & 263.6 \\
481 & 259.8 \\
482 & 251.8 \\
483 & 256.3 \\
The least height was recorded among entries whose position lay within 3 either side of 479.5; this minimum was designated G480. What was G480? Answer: 249.8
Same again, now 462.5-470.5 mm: 198.7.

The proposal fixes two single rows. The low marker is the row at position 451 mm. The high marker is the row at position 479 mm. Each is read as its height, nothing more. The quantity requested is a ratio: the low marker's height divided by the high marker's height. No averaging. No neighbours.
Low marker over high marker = 1.09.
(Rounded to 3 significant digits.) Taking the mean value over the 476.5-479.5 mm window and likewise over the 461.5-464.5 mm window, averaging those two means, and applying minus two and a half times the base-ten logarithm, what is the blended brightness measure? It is -5.92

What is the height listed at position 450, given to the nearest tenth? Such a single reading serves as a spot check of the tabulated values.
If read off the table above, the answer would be 249.3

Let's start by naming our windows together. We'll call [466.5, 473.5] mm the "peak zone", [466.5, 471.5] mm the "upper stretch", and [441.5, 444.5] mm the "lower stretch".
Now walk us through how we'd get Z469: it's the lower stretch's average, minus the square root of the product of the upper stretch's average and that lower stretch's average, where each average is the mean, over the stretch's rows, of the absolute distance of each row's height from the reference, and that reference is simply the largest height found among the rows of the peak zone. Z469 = 3.4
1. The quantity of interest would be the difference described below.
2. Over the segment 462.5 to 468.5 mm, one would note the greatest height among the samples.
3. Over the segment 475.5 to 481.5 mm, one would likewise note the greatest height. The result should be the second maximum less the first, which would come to 39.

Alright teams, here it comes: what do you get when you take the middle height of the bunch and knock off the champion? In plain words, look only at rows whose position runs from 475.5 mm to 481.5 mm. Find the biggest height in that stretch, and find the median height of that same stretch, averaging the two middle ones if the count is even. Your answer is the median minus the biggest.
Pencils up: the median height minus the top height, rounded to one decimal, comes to -10.9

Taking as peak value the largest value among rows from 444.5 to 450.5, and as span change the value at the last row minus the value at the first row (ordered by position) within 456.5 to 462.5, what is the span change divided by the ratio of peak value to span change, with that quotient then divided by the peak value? 0.034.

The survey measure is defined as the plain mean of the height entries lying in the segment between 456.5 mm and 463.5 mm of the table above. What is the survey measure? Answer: 239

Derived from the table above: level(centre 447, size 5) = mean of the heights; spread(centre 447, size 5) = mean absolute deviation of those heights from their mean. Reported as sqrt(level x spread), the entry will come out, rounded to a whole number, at 41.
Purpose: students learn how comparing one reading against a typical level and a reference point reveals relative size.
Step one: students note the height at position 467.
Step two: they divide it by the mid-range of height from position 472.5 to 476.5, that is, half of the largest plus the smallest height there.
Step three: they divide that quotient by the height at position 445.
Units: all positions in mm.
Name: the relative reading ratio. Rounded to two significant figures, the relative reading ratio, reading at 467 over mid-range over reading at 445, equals 0.0036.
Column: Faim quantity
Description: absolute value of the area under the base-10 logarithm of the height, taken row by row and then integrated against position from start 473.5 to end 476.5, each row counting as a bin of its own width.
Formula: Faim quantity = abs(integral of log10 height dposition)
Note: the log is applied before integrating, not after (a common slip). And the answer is 7.2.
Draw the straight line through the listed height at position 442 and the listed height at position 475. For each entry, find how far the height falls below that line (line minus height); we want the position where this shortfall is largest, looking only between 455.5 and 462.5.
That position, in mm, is 462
